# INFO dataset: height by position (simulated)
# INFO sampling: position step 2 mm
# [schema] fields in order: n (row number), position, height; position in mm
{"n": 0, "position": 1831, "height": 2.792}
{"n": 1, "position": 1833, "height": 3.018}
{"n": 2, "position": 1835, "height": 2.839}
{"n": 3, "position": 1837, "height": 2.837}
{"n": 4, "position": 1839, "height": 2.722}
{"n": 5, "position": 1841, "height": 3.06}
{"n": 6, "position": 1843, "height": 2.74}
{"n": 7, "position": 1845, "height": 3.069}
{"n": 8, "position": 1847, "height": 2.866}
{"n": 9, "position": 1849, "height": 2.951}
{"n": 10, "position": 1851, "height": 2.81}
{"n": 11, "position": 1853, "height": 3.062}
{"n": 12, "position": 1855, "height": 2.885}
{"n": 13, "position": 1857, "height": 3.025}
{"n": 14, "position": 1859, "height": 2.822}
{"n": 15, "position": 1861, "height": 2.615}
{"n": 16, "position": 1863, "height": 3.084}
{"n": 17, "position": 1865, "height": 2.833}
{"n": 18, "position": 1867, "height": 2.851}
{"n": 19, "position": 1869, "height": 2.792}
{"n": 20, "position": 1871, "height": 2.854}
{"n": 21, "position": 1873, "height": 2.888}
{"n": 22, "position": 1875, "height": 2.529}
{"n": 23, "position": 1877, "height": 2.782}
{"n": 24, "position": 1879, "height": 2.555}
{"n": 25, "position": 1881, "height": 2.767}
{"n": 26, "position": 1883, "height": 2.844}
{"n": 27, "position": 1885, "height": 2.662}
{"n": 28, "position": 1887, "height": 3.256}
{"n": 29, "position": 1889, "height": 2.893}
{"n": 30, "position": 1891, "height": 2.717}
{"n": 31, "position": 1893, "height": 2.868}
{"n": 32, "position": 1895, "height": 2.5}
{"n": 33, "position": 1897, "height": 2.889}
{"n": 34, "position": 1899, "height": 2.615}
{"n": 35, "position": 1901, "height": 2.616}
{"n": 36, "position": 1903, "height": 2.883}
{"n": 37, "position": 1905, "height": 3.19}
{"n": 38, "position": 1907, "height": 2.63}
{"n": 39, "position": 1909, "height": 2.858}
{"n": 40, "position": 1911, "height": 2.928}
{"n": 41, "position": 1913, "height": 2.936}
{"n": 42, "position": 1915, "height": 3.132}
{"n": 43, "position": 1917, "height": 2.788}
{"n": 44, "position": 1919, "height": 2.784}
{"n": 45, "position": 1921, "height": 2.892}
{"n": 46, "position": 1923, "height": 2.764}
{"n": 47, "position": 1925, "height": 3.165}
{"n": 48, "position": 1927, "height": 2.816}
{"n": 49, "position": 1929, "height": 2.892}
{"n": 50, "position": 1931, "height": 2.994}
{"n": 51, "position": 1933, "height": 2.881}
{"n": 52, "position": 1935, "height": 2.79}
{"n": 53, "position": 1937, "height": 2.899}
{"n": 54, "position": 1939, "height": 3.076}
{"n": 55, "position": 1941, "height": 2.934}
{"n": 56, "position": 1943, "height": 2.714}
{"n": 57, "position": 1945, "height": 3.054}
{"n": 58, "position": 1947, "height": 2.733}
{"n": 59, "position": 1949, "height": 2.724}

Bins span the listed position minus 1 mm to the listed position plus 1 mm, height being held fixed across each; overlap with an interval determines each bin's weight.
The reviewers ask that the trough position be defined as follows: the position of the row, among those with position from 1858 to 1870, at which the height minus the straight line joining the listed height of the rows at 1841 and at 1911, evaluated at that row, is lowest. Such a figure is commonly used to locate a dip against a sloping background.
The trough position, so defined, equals 1861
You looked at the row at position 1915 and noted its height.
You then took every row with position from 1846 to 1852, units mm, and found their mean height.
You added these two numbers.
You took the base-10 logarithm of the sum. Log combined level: 0.779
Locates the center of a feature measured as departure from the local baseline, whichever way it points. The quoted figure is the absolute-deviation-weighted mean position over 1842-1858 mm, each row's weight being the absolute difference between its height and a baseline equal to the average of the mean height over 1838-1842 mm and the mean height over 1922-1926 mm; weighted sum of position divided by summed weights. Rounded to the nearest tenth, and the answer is 1849.0 mm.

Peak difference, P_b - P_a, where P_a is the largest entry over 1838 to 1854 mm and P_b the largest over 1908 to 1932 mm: 0.10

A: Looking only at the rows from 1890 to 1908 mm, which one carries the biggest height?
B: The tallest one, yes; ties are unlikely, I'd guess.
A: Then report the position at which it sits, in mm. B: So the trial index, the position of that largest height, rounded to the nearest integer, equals 1905 mm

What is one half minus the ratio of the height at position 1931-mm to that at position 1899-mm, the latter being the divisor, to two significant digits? -0.64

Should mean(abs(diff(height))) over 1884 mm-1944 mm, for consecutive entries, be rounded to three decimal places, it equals 0.218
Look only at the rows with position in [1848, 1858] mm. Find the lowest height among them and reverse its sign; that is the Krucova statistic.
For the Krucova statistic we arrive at -2.81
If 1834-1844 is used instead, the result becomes -2.72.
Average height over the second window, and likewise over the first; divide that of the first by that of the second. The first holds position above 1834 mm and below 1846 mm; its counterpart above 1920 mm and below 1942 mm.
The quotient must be 0.986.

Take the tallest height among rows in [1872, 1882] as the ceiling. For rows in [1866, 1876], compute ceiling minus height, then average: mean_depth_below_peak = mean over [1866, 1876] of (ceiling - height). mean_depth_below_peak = 0.11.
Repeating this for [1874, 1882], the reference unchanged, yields 0.23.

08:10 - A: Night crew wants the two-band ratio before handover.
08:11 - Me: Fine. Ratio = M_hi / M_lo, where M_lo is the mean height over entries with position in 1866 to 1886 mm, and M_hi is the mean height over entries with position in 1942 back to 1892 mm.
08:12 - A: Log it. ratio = 1.04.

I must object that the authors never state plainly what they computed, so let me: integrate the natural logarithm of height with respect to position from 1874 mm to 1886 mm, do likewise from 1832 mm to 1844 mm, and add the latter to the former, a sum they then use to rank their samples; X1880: 24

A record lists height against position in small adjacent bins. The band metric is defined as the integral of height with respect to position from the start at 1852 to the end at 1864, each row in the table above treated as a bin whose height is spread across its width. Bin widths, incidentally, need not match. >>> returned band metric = 35.0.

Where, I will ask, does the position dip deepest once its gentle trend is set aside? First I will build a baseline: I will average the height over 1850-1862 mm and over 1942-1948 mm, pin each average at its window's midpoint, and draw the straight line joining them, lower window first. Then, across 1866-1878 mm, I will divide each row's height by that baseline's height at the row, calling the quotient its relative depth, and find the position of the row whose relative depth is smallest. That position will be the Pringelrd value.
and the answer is 1875 mm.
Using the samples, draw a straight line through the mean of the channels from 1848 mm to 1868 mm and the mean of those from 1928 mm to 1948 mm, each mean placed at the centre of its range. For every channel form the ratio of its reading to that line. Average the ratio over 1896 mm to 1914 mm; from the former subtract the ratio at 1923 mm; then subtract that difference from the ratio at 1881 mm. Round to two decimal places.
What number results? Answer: 0.93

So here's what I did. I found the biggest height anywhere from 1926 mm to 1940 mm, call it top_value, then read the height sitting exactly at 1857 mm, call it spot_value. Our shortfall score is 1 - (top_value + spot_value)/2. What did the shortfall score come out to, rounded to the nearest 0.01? -2.05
